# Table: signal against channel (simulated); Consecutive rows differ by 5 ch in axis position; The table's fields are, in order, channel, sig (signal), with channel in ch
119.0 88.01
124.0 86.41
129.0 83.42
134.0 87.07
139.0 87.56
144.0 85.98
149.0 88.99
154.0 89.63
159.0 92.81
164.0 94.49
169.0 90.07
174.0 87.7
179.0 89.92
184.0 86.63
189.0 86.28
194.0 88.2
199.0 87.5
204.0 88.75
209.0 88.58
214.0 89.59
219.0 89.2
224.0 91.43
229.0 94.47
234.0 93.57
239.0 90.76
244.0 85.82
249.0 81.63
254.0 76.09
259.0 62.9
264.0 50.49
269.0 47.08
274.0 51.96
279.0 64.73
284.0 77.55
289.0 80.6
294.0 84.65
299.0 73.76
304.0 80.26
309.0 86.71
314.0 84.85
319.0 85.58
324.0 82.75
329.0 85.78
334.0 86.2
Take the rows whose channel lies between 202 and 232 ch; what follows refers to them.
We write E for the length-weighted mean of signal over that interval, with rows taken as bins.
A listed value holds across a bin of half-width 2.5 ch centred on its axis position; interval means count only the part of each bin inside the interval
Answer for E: 90.4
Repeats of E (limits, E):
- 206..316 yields 78.5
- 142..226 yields 89.2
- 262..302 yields 66.7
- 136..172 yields 89.9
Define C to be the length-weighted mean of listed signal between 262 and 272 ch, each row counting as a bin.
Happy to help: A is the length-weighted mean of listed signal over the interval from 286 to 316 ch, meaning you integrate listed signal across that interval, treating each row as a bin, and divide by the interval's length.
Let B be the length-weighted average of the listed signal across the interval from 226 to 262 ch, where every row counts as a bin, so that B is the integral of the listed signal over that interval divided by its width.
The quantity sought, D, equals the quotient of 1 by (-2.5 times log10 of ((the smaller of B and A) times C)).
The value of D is -0.111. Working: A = 82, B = 83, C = 48.9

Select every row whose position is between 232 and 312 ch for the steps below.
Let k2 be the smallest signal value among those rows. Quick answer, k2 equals 47.08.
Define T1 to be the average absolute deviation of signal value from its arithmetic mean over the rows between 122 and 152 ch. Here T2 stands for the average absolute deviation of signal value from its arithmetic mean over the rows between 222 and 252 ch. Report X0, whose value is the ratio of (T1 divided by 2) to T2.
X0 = 0.17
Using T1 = 1.3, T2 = 4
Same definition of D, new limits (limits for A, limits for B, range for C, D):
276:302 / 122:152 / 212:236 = -0.104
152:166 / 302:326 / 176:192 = -0.103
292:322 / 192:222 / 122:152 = -0.104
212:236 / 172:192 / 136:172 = -0.103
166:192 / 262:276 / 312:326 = -0.110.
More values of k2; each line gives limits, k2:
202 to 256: 76.09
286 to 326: 73.76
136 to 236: 85.98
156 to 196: 86.28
